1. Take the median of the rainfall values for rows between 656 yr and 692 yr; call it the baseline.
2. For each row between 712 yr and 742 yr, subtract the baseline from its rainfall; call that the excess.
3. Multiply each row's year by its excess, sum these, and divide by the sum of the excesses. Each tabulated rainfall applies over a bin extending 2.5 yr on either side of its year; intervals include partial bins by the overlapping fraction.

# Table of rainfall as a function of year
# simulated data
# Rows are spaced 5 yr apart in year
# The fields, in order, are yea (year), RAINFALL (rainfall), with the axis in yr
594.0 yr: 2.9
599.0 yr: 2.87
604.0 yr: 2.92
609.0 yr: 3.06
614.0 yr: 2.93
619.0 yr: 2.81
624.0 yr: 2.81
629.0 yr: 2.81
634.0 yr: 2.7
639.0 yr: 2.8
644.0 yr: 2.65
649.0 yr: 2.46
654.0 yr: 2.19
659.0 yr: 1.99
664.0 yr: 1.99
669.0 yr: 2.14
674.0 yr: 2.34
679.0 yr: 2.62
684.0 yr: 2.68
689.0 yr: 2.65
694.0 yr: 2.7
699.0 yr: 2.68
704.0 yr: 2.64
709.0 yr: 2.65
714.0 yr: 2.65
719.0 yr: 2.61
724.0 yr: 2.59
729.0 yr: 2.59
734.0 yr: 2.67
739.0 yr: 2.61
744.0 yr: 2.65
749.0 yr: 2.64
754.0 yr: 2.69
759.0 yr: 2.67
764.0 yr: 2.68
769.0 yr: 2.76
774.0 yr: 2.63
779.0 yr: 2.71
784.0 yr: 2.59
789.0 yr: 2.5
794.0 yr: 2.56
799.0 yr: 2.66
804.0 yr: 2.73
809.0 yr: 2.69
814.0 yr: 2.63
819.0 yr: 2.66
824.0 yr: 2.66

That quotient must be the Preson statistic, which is 726.5 yr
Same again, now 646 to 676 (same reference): 663.5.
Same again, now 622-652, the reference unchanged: 634.1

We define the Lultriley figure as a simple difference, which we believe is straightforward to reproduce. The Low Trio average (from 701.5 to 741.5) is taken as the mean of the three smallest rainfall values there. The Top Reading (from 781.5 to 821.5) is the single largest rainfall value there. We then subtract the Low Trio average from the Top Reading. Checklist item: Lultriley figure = 0.13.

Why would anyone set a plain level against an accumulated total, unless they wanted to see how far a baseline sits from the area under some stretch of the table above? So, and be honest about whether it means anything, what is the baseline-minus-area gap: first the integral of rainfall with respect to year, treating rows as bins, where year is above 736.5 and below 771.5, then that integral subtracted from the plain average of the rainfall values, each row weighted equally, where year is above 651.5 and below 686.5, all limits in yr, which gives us -91.2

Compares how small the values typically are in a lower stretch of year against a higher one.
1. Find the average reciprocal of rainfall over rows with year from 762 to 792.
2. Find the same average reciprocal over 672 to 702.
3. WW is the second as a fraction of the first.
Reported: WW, 1.01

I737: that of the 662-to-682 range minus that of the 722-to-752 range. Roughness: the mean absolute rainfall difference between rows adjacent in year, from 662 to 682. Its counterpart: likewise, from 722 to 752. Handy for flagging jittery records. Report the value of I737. 0.172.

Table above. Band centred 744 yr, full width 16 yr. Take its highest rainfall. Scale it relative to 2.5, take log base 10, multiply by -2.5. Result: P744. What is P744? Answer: -0.063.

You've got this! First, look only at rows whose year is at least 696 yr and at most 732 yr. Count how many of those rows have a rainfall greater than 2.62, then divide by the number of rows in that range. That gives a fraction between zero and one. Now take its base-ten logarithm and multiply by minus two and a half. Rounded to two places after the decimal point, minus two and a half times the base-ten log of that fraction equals 0.61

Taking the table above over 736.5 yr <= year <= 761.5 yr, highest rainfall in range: 2.69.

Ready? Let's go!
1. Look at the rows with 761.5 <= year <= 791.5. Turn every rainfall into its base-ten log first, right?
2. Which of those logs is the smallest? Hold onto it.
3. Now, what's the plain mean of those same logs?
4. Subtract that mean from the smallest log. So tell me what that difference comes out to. -0.024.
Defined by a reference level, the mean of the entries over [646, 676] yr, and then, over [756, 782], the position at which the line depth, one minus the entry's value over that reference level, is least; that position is 769.0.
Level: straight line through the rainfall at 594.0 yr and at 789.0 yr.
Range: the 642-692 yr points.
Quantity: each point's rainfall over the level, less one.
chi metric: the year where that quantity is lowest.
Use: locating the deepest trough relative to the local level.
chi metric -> 659.0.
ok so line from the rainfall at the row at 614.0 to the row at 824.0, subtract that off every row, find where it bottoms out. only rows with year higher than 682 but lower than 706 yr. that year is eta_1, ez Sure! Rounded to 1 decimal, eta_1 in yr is 689.0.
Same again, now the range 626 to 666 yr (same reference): 659.0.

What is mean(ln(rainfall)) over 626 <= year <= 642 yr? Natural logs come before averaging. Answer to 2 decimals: 1.02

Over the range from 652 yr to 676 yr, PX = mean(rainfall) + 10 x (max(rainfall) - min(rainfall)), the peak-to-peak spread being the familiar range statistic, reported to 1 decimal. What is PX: 5.6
